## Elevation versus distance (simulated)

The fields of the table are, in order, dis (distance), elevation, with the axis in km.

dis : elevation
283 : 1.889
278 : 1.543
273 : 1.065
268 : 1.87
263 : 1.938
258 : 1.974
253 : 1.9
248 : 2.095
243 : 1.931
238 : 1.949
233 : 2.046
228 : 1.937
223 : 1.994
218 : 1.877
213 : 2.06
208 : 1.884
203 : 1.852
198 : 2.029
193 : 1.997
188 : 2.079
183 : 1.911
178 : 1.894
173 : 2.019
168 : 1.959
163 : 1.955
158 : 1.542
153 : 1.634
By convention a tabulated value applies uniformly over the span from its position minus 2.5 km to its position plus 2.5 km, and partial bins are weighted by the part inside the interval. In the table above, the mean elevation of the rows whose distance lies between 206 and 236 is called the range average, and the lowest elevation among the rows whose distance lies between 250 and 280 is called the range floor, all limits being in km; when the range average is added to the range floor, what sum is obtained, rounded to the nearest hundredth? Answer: 3.03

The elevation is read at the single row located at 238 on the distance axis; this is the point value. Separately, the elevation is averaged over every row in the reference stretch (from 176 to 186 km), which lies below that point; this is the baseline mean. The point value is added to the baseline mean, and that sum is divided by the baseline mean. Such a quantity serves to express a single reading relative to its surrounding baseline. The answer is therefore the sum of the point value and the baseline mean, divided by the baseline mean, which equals 2.02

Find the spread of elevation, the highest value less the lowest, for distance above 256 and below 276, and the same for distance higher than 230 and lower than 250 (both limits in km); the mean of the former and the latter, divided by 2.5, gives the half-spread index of 0.215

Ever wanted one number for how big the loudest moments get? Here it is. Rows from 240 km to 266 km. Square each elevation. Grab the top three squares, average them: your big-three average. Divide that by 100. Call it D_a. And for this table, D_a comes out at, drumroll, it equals 0.0401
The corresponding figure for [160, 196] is 0.0413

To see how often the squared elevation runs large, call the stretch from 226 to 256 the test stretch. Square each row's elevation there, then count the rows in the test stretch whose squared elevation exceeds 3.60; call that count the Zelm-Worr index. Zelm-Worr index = 6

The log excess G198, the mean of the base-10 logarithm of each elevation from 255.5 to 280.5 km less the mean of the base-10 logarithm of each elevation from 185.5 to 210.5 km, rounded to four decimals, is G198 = -0.0796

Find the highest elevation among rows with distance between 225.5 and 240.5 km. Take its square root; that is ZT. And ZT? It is 1.43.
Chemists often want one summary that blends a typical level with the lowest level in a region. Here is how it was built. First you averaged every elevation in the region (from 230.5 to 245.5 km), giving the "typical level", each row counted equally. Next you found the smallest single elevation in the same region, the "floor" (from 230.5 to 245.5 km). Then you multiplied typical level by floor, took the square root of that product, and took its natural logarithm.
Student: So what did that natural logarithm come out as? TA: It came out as 0.669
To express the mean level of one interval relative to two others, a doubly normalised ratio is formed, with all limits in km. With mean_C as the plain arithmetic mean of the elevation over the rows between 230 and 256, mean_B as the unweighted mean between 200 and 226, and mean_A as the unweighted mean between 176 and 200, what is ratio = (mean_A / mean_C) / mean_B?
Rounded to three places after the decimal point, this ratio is 0.517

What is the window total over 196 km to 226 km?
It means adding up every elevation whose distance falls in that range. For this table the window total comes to 11.70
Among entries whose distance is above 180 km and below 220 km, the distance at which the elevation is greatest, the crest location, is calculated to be 188 km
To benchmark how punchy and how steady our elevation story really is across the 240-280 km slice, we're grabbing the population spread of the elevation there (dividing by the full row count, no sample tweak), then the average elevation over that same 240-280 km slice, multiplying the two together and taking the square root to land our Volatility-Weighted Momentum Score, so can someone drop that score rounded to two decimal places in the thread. 0.75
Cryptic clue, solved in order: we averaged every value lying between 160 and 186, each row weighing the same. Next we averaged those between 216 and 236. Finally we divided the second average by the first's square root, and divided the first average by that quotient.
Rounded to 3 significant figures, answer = 1.38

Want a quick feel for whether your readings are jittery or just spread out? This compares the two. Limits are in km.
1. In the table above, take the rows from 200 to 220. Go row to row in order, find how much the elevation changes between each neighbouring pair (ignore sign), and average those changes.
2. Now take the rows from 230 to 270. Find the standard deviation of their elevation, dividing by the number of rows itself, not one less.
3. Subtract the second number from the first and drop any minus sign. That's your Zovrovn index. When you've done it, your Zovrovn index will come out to 0.061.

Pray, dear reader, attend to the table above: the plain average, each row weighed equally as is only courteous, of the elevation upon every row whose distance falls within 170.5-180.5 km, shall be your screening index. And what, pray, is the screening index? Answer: 1.96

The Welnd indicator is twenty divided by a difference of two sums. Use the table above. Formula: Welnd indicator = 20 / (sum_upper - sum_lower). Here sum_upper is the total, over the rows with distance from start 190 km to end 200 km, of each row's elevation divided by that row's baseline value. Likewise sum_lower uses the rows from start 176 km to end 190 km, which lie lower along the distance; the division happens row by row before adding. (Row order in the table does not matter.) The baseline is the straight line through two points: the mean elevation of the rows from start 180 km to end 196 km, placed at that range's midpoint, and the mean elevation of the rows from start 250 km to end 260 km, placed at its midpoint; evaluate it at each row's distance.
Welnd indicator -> -22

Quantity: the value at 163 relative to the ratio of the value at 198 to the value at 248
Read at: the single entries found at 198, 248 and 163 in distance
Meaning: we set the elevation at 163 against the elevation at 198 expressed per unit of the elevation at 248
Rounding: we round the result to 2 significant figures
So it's 2.0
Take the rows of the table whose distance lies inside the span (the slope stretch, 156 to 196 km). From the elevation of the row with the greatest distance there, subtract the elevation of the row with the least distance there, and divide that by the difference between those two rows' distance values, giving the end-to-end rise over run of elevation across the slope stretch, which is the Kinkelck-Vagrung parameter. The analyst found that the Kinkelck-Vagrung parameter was 0.013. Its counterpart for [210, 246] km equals -0.004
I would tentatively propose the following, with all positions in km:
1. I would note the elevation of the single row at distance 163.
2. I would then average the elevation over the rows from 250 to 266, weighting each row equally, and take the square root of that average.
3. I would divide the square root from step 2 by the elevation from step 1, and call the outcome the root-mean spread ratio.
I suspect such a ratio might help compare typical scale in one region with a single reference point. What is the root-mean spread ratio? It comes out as 0.712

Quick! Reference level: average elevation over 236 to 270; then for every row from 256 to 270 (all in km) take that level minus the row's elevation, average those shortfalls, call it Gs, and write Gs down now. 0.02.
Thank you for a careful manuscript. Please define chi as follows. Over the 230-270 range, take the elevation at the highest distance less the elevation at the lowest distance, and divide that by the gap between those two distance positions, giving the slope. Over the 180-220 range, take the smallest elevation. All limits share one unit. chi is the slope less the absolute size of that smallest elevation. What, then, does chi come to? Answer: -1.9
